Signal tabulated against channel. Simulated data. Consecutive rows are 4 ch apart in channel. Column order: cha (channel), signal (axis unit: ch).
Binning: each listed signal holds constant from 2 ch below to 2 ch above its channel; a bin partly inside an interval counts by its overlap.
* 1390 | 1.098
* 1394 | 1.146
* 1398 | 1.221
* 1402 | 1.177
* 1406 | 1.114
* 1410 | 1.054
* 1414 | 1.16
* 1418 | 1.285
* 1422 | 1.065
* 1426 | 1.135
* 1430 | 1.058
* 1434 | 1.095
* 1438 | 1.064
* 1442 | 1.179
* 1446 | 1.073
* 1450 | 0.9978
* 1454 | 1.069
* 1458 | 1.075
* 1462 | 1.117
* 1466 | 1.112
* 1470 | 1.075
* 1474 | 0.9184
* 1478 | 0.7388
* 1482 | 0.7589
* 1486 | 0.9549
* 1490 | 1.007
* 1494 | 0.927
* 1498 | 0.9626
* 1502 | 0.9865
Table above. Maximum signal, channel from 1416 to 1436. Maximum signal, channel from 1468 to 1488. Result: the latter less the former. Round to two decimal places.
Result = -0.21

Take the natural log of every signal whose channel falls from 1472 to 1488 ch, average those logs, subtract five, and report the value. -5.18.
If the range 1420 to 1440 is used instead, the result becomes -4.92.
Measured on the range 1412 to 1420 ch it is -4.80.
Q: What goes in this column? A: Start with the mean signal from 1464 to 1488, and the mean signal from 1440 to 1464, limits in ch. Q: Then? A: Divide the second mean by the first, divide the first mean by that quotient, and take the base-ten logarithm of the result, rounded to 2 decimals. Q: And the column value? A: -0.10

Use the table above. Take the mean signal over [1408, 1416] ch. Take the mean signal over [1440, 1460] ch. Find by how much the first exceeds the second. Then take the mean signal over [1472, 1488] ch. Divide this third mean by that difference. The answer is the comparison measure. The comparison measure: 30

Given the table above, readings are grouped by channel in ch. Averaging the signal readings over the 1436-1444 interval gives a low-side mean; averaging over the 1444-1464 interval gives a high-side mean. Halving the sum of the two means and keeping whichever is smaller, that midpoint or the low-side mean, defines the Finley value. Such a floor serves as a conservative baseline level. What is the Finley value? 1.09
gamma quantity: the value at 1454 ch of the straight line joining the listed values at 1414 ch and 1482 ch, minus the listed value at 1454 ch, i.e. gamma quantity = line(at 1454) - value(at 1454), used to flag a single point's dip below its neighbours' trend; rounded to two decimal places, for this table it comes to -0.14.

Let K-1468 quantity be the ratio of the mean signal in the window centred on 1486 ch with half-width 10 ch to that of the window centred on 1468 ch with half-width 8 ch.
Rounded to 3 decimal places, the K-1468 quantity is 0.831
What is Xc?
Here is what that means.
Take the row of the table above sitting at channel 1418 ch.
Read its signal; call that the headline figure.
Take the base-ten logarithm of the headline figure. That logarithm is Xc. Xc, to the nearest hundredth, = 0.11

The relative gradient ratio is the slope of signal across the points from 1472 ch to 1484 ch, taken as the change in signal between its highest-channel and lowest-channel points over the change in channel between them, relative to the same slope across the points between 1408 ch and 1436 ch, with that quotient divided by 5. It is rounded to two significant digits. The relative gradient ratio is -2.3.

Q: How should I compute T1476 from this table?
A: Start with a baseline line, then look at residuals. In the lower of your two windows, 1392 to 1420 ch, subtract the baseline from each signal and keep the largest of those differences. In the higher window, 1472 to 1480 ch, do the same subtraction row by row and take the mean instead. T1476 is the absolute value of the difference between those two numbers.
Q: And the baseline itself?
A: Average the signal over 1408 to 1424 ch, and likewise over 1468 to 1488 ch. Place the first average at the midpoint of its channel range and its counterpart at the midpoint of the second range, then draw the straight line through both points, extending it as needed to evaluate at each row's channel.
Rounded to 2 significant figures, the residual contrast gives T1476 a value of 0.22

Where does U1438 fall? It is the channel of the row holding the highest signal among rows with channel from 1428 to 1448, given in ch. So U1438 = 1442 ch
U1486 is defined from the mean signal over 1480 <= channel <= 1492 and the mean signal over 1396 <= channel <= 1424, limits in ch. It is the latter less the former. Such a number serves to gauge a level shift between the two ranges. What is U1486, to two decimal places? 0.25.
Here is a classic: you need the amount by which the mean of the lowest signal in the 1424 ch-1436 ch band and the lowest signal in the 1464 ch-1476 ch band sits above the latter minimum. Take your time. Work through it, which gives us 0.070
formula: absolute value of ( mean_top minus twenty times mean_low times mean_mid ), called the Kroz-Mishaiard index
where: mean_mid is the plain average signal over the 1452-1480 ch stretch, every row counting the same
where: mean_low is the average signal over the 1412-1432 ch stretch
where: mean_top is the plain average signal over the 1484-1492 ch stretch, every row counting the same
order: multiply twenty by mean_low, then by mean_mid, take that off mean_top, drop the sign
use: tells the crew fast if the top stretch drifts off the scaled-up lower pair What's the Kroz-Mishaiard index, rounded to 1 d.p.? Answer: 22.2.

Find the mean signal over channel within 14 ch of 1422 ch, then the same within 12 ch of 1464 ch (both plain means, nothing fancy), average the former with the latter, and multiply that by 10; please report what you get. 10.9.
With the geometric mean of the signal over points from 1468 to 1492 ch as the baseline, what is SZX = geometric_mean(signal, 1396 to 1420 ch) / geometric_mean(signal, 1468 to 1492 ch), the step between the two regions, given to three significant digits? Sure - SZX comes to 1.30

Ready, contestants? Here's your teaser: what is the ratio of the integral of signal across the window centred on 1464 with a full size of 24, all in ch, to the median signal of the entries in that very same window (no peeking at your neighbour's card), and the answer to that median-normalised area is 23.7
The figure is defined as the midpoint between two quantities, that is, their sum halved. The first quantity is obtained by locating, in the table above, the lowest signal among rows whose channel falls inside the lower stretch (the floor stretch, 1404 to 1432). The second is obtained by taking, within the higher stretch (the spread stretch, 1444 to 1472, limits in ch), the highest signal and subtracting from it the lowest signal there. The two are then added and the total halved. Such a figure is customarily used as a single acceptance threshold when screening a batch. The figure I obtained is 0.59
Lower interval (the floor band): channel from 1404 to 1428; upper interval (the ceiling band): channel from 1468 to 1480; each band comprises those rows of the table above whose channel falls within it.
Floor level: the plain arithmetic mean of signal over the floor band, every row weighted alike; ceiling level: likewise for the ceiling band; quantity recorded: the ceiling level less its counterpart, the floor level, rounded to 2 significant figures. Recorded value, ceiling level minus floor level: -0.22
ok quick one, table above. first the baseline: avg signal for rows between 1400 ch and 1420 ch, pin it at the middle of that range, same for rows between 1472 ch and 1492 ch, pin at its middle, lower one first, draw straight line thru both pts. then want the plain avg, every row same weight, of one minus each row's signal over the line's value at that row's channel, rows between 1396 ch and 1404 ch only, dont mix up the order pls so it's -0.0014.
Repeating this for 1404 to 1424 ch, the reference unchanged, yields 0.0052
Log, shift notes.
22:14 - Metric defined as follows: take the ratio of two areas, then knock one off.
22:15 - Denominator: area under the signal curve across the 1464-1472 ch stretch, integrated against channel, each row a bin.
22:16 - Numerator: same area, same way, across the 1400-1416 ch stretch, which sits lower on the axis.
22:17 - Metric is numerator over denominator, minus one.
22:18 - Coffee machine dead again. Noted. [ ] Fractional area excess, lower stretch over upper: 1.1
